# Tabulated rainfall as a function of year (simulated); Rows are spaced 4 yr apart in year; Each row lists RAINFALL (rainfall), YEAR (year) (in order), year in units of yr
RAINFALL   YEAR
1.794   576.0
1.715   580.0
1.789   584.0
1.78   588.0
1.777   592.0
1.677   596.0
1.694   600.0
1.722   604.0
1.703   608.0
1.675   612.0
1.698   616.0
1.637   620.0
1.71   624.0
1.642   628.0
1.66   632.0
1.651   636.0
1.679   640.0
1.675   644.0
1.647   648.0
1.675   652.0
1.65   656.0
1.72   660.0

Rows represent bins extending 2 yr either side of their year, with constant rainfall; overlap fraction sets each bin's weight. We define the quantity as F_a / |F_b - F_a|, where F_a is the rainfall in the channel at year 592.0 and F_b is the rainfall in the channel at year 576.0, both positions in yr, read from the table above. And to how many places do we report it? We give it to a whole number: 105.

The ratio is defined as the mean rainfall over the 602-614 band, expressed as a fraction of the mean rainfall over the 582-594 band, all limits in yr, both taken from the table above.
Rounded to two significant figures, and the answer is 0.95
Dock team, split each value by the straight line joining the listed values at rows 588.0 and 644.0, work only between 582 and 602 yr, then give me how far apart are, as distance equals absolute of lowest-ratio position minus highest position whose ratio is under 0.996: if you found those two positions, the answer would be 4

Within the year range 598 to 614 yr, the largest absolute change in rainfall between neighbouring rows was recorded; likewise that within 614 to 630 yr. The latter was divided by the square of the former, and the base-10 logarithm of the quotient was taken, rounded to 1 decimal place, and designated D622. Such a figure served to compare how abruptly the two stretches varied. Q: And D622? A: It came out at 2.0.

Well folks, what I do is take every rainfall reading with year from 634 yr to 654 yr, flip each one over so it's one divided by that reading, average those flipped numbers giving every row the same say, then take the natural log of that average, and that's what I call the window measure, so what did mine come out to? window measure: -0.510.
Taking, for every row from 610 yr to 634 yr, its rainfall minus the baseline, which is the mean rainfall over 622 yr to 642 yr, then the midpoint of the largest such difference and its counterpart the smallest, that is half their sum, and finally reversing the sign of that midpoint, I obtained -0.01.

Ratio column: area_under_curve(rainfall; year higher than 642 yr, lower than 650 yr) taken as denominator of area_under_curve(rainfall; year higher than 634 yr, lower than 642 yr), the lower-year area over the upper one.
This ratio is 1.0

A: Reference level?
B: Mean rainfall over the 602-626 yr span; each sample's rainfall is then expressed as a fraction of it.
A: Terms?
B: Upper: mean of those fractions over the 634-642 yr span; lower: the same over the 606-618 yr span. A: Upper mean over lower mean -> 0.984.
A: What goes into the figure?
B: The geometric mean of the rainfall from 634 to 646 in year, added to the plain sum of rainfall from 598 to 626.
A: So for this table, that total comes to 14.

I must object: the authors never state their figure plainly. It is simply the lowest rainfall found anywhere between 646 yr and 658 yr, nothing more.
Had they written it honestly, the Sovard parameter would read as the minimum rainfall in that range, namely 1.647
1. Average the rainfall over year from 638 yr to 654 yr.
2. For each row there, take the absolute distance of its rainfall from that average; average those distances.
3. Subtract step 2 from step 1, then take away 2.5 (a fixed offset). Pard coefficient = -0.842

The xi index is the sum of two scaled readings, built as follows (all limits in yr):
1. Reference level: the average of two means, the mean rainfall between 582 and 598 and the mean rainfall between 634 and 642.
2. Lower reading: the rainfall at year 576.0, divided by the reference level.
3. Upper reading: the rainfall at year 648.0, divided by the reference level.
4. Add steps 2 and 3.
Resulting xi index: 2.01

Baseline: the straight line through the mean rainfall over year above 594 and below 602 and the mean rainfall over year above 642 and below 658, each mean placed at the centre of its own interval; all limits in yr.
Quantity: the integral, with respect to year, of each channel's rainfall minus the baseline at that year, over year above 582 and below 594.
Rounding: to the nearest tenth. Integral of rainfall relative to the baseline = 1.1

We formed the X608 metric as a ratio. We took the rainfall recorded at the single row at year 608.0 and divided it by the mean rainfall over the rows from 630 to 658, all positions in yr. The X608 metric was 1.02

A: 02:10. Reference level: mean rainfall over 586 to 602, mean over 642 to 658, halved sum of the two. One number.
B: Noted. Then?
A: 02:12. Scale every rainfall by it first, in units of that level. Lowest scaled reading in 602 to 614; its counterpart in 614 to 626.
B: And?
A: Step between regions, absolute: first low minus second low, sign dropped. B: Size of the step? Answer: 0.0224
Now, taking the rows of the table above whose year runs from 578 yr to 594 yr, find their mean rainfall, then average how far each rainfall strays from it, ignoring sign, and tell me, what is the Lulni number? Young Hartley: 0.0251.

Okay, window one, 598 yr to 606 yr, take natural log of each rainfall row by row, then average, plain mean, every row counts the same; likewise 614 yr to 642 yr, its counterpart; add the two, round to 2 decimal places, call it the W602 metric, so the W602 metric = 1.05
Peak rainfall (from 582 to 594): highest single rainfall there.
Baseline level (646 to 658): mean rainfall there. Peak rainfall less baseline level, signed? 0.13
